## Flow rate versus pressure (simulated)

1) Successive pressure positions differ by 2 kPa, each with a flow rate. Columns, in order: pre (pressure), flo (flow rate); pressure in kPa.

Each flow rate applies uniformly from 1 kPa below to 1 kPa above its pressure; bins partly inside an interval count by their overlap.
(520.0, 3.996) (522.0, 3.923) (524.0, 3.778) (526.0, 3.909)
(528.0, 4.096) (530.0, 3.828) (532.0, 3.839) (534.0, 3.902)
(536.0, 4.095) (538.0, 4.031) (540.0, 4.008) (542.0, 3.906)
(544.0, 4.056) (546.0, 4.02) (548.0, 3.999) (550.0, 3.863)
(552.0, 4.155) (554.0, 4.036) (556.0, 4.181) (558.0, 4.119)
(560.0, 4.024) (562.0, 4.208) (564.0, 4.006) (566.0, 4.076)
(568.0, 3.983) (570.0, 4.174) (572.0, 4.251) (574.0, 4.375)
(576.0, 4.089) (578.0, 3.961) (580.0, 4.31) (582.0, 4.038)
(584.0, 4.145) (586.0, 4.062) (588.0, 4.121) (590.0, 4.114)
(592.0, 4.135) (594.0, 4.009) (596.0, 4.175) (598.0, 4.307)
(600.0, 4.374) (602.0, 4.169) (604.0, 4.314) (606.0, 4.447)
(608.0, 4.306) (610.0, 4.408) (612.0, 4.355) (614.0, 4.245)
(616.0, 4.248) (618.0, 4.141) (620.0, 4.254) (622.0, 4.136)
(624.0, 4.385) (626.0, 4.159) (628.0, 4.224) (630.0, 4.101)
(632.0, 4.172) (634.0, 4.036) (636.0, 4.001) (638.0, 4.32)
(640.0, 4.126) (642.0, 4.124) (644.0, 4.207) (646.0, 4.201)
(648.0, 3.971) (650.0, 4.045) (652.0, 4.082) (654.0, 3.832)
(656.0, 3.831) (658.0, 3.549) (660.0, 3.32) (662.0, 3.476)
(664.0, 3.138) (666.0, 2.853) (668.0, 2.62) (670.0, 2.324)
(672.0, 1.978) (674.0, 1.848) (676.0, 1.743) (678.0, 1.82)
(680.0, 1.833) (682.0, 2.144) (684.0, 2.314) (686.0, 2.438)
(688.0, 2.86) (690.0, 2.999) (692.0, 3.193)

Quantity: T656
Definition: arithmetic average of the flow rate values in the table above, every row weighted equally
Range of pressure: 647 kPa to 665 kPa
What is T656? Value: 3.69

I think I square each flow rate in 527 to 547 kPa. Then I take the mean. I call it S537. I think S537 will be 15.8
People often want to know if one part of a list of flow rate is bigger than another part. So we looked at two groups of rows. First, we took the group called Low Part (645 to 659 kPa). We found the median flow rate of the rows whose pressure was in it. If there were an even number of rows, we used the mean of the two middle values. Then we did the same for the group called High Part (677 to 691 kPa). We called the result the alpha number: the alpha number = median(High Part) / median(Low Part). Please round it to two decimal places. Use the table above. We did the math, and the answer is 0.58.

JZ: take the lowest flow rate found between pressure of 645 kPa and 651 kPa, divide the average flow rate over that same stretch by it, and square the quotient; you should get 1.05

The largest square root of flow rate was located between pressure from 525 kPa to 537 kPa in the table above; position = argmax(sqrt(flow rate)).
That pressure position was 528.0 kPa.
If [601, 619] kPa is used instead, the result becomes 606.0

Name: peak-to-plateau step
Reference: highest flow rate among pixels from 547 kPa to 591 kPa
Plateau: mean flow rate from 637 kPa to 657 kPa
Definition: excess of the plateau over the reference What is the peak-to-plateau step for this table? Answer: -0.30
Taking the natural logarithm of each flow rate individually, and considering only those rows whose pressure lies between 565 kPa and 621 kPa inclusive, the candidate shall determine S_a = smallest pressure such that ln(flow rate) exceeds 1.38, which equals 566.0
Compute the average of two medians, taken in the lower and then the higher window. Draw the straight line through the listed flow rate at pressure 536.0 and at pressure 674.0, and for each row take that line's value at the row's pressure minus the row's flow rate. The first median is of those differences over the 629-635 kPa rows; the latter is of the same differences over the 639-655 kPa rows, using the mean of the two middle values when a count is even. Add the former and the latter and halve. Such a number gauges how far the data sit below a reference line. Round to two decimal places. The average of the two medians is -1.66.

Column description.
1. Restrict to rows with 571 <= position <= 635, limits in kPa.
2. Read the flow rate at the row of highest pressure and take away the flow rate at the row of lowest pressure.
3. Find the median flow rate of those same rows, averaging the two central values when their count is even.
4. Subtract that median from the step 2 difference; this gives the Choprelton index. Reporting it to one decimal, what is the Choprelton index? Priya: -4.4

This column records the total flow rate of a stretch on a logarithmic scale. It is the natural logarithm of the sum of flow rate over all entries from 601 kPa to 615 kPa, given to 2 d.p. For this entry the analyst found 3.41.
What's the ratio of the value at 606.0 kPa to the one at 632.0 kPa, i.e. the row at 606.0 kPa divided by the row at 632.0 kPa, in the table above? 1.1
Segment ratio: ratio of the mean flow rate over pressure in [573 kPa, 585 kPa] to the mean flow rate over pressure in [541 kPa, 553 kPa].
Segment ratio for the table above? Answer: 1.04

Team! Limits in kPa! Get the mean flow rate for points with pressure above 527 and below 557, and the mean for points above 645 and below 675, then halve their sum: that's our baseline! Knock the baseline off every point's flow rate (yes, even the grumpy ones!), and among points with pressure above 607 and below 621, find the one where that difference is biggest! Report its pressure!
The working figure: 610.0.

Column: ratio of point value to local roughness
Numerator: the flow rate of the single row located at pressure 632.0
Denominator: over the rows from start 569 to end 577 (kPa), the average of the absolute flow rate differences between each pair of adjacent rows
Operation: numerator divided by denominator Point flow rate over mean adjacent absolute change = 26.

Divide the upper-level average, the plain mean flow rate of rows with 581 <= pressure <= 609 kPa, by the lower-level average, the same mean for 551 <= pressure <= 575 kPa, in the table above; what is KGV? 1.01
